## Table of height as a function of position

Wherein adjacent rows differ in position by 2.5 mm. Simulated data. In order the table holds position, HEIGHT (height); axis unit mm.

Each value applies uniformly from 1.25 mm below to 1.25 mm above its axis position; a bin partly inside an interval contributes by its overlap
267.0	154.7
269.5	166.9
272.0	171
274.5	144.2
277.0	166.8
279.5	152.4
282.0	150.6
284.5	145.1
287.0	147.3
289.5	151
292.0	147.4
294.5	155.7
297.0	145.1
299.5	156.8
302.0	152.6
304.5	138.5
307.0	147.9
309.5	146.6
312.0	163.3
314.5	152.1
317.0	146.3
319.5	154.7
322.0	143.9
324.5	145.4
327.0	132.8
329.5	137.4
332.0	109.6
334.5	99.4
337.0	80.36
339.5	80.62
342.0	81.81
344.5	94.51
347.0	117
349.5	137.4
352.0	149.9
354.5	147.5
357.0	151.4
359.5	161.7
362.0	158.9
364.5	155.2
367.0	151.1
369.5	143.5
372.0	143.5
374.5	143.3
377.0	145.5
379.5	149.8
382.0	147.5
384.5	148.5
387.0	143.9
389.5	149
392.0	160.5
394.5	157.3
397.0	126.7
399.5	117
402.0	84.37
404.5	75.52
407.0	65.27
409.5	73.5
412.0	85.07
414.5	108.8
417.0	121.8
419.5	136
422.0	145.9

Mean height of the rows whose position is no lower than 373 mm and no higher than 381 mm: 146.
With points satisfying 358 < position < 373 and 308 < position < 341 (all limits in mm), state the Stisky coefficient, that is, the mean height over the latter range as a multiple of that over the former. 0.85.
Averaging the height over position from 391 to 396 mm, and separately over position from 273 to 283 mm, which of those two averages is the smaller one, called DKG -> 154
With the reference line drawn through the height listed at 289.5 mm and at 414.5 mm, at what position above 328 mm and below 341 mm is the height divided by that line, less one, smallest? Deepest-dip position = 337.0 mm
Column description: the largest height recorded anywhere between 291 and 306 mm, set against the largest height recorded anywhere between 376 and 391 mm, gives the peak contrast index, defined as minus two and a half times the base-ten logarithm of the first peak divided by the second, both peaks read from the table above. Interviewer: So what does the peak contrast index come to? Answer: -0.05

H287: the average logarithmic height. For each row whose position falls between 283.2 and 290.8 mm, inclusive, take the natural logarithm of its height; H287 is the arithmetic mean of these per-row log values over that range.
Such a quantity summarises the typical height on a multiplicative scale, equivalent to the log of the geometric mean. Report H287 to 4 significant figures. 4.996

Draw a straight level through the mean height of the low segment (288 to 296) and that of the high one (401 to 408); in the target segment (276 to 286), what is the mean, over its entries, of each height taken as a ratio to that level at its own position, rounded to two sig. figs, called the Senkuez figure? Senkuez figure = 0.97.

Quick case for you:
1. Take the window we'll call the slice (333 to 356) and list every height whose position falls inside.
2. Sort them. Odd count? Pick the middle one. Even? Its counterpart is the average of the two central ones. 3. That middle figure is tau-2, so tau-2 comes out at 99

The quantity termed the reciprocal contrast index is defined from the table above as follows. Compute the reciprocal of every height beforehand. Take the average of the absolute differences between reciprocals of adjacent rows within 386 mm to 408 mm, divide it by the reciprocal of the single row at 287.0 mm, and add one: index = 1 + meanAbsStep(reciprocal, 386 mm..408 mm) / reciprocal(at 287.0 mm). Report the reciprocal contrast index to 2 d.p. 1.18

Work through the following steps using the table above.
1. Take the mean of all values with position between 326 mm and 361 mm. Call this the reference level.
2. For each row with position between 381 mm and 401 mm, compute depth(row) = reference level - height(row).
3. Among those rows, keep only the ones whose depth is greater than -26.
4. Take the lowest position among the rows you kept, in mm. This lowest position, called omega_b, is 387.0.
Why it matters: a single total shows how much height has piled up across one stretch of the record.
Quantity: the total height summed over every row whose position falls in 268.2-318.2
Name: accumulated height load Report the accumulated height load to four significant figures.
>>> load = 3048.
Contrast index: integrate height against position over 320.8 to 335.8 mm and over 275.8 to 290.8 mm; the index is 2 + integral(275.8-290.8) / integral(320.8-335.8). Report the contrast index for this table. 3.2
